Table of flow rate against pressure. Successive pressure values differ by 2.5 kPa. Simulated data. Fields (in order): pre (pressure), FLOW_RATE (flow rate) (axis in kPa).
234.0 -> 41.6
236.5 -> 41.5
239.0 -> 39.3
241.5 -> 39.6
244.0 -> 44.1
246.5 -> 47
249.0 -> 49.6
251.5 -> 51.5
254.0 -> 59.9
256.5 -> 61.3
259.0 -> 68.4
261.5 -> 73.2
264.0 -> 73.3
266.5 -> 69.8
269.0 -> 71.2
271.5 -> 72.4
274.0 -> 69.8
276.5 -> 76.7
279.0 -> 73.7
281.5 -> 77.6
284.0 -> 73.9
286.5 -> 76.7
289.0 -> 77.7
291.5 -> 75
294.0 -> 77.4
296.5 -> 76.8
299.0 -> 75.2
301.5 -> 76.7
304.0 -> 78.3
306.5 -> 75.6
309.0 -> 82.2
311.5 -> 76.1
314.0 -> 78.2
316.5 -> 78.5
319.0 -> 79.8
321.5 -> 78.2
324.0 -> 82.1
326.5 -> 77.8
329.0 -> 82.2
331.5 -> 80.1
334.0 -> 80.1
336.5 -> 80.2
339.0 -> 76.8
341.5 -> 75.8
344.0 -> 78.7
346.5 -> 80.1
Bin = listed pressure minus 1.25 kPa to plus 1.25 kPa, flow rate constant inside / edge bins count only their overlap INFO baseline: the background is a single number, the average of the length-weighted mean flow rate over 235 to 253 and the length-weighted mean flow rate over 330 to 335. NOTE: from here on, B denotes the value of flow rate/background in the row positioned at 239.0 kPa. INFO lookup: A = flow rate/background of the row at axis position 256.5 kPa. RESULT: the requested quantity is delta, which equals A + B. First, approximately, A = 0.98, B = 0.6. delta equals 1.61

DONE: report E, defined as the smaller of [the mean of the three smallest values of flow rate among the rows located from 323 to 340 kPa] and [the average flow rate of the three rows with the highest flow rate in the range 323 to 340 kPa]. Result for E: 78.2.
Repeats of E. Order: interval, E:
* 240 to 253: 43.6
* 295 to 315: 75.6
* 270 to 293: 72.0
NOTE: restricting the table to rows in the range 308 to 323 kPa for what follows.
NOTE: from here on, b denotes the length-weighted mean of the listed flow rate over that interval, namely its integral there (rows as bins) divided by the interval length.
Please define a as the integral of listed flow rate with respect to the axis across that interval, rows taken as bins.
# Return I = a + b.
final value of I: 1261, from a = 1182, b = 78.8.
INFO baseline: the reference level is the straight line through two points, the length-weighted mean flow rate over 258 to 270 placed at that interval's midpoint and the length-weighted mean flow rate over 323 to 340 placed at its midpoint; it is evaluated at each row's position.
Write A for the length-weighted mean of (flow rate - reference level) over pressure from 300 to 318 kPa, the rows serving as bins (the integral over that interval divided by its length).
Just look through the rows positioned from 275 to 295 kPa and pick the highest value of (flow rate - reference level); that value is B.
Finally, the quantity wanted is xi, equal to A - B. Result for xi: -3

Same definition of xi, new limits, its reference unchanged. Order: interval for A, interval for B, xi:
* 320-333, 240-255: 11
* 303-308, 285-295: -3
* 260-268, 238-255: 11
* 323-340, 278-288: -4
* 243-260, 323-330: -18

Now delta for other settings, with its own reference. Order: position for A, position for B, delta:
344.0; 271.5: 2.42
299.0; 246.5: 1.95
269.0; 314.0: 2.39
